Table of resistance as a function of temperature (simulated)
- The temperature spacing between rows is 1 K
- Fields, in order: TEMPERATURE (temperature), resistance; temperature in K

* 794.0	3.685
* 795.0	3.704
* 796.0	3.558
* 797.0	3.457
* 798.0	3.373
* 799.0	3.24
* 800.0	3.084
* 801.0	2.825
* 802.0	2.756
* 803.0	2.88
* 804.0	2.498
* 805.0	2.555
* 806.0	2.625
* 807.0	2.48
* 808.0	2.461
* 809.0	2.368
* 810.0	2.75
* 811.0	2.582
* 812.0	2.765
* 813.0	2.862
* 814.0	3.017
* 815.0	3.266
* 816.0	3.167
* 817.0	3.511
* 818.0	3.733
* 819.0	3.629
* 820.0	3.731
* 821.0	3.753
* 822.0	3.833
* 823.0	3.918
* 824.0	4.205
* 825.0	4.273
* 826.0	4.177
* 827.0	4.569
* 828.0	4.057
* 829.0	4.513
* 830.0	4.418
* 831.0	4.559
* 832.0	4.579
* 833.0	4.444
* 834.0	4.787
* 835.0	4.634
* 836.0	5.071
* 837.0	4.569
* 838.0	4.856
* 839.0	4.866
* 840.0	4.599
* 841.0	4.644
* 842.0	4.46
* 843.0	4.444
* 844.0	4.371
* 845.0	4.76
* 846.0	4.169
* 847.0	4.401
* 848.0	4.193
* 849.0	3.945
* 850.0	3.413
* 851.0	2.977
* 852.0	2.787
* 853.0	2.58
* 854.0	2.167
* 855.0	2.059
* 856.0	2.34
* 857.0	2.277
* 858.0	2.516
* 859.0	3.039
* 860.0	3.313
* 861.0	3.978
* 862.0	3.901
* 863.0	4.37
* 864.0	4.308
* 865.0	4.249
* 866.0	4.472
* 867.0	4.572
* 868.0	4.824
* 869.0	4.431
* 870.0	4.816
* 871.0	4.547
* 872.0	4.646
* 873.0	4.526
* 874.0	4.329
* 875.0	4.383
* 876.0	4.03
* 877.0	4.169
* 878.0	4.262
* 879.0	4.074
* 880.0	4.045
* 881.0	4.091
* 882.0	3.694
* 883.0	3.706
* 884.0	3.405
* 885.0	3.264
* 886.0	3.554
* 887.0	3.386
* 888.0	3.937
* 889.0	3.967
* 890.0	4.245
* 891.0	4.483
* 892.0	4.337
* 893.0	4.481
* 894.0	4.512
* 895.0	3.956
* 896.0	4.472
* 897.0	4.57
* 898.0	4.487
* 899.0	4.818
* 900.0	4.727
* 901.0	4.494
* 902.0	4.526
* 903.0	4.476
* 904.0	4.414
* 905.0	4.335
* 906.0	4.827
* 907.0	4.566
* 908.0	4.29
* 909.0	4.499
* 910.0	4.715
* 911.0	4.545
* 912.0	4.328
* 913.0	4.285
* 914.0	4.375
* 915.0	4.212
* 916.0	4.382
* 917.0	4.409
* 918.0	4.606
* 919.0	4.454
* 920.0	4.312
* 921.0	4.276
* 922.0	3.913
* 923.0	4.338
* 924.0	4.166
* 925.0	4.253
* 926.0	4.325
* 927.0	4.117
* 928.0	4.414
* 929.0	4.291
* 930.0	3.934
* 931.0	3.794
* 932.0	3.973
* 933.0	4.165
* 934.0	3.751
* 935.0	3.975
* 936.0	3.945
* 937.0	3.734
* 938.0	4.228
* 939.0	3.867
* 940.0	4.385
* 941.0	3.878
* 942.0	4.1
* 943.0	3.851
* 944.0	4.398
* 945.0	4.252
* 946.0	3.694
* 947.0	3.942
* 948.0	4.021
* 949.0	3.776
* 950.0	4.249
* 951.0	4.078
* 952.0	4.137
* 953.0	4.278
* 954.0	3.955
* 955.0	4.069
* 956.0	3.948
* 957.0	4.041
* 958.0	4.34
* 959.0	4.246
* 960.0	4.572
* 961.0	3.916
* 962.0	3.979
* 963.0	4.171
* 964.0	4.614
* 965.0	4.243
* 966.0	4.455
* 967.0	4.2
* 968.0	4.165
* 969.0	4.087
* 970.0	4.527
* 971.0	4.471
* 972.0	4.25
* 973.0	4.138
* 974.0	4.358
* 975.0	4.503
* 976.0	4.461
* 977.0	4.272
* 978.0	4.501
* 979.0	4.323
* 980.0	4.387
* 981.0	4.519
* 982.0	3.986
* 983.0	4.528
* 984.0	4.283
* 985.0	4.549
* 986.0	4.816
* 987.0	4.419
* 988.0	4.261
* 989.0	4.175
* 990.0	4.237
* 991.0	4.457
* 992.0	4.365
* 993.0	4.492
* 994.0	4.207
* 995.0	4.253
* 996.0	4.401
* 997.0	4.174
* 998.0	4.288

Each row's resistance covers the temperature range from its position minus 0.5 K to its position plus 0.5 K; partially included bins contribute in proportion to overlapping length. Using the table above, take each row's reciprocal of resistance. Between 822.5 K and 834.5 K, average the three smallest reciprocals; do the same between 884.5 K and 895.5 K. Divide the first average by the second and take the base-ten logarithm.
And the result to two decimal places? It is -0.01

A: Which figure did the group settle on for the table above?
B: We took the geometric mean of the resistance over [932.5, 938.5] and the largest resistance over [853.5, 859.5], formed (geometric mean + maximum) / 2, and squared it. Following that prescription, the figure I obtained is 12.3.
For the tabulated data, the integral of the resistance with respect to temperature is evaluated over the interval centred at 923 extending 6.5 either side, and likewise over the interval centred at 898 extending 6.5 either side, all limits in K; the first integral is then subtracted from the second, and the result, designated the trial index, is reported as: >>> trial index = 2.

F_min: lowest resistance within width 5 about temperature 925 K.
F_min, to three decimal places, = 4.117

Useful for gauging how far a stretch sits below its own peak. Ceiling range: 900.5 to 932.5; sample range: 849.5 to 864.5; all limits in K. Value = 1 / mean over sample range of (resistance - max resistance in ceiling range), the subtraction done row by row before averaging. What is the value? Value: -0.6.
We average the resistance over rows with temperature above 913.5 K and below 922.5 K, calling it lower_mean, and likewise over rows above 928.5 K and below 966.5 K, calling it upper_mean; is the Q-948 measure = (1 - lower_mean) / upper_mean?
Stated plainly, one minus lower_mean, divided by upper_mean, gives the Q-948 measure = -0.81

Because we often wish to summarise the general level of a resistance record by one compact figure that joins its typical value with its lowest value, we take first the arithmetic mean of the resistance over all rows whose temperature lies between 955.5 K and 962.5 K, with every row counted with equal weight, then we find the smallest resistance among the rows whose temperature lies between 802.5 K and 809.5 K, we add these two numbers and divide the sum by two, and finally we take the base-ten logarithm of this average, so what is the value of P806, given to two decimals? 0.51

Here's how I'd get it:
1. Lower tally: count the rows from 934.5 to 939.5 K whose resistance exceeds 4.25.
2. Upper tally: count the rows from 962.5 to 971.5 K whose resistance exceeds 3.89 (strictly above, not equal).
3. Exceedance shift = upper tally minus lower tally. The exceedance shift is 9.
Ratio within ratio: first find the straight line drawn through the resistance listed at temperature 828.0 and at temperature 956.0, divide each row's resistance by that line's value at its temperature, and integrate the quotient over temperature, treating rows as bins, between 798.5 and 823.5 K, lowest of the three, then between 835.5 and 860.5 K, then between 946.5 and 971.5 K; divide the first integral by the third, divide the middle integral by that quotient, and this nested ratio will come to 32.5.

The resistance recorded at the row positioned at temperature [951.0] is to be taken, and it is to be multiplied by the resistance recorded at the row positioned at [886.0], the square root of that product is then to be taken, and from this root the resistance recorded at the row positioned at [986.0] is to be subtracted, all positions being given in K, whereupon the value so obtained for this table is -1.0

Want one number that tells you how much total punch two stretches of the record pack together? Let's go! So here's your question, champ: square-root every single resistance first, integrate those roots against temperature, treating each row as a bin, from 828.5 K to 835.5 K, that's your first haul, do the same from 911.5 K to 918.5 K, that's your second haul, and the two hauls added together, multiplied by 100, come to 2958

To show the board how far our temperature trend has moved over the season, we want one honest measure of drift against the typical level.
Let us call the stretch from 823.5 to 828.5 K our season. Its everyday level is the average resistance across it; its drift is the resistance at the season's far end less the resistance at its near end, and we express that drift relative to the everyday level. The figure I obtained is -0.03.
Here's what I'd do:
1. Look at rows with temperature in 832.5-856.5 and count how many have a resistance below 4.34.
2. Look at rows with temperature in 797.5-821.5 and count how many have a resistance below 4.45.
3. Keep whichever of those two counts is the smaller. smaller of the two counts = 10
